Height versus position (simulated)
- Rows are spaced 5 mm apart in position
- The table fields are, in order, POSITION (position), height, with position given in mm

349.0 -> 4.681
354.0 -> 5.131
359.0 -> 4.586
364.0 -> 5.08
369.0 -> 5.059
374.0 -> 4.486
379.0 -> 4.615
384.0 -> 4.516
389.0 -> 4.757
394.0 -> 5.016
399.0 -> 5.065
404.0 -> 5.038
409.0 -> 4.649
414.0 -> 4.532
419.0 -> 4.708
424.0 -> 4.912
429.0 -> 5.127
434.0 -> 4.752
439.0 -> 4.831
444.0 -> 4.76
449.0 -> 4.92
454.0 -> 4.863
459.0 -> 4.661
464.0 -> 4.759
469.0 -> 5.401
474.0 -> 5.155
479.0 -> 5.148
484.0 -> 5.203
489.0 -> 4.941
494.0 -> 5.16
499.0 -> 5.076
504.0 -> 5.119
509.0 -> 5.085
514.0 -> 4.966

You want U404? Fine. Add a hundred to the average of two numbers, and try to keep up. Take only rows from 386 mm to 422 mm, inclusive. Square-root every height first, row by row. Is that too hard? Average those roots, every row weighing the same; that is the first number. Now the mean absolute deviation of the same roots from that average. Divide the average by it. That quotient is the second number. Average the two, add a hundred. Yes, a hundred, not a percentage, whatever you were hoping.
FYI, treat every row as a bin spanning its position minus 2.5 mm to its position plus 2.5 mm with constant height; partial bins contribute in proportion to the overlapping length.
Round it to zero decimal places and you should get 127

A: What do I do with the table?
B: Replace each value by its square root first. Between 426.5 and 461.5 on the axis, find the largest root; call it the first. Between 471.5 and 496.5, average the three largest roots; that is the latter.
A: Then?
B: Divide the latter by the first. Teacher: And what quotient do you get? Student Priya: 1.00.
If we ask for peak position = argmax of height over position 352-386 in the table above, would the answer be 354.0 mm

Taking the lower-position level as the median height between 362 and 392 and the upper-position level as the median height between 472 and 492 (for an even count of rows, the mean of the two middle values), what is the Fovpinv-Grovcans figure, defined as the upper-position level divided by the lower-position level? 1.10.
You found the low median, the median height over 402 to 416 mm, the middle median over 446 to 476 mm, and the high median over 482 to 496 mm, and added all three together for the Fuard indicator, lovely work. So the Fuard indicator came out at 14.7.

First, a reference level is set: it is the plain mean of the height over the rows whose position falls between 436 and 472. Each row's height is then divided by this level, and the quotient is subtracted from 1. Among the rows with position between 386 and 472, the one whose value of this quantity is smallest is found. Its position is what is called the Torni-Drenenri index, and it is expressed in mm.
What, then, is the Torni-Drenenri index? 469.0 mm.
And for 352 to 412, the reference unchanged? 354.0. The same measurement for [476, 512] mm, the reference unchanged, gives 484.0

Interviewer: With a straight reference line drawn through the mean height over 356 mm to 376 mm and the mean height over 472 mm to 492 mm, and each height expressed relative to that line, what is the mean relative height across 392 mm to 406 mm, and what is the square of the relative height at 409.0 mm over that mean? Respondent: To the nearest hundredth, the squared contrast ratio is 0.84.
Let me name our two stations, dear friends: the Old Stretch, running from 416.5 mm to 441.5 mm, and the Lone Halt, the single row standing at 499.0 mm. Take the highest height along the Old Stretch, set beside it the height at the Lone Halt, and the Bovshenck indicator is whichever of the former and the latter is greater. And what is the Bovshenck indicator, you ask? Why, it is 5.13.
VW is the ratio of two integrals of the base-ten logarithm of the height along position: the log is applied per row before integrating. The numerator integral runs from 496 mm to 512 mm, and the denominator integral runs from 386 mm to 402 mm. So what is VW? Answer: 1.02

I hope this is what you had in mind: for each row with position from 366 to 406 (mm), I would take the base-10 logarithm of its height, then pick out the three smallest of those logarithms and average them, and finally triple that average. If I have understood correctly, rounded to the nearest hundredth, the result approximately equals 1.97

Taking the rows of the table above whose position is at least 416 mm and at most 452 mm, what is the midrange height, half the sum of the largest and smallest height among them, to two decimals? 4.92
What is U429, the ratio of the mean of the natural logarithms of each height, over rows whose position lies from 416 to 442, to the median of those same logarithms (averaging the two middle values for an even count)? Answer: 1.00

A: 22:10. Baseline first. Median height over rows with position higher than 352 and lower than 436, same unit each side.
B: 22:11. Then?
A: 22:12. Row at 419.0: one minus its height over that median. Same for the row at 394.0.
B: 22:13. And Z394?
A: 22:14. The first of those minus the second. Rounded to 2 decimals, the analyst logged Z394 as 0.06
